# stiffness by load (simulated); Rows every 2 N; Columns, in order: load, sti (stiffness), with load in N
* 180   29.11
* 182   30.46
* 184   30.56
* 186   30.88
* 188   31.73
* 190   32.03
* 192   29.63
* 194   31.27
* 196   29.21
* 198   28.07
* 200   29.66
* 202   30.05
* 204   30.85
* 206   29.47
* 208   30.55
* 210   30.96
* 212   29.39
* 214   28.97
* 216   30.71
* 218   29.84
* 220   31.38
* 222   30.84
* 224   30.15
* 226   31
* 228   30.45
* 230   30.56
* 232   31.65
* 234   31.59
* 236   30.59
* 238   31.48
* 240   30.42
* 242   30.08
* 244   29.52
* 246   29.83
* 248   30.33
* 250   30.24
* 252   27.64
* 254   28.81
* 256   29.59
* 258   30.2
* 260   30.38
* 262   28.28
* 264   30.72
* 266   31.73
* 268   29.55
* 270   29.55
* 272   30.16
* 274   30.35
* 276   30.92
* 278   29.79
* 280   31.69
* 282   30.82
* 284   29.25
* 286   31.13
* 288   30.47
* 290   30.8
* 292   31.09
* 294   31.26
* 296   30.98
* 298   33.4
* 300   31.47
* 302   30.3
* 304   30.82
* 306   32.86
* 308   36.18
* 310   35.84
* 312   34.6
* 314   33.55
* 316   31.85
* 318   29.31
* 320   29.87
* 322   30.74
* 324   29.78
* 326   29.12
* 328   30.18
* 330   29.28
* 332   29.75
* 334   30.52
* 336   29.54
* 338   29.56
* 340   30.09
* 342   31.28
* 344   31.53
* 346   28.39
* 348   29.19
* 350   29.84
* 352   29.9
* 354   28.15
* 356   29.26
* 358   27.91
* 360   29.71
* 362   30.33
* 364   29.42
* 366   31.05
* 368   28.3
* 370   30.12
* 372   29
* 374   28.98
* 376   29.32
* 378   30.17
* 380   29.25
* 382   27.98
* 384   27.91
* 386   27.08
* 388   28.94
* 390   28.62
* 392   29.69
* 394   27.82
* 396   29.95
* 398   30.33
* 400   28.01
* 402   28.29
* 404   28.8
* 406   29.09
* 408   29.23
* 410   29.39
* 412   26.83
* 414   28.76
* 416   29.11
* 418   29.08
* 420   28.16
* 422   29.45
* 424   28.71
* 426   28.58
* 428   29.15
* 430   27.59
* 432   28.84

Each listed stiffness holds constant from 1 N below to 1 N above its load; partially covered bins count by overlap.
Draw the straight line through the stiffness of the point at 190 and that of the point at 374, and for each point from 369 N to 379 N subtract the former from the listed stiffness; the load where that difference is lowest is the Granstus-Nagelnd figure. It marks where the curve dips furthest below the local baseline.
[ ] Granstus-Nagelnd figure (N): 372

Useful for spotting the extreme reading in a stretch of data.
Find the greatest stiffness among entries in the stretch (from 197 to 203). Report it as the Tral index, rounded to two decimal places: 30.05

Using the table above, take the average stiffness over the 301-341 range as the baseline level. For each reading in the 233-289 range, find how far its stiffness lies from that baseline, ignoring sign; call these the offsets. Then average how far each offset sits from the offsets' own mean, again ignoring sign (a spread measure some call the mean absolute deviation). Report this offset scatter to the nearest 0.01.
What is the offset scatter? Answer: 0.63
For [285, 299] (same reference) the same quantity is 0.53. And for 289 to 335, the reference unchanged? 1.02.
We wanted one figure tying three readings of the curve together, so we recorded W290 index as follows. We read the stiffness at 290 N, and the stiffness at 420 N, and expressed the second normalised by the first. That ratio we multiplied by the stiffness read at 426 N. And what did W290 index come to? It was 26.1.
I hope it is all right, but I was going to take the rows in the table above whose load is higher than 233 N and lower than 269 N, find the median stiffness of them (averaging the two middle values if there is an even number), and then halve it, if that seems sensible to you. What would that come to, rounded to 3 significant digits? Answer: 15.1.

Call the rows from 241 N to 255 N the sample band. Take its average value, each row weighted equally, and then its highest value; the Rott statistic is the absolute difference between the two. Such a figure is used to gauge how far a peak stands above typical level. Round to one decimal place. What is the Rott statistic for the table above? 0.8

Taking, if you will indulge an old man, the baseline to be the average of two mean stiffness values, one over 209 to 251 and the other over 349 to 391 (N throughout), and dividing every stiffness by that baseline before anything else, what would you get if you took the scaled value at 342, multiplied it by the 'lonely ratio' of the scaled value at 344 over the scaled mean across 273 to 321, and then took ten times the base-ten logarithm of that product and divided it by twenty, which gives 0.010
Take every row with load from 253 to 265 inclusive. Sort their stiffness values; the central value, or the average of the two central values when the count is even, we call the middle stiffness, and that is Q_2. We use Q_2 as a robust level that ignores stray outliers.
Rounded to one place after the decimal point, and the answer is 29.9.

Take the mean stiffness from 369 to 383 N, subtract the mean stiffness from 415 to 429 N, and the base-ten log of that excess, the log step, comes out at -0.43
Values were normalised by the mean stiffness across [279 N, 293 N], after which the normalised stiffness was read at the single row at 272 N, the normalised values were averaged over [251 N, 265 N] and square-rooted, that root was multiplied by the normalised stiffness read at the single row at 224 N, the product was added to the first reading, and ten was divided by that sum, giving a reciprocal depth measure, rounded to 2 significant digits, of 5.2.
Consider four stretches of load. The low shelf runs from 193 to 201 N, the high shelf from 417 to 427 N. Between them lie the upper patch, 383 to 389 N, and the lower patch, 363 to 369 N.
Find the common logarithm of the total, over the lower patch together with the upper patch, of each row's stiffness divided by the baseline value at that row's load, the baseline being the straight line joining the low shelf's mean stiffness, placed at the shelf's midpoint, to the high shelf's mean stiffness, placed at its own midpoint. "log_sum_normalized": 0.776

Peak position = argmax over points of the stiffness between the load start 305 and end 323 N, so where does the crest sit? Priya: 308 N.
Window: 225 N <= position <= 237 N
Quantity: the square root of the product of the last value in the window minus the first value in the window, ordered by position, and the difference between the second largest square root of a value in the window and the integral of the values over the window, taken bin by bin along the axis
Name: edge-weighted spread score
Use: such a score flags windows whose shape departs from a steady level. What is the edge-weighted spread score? 12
